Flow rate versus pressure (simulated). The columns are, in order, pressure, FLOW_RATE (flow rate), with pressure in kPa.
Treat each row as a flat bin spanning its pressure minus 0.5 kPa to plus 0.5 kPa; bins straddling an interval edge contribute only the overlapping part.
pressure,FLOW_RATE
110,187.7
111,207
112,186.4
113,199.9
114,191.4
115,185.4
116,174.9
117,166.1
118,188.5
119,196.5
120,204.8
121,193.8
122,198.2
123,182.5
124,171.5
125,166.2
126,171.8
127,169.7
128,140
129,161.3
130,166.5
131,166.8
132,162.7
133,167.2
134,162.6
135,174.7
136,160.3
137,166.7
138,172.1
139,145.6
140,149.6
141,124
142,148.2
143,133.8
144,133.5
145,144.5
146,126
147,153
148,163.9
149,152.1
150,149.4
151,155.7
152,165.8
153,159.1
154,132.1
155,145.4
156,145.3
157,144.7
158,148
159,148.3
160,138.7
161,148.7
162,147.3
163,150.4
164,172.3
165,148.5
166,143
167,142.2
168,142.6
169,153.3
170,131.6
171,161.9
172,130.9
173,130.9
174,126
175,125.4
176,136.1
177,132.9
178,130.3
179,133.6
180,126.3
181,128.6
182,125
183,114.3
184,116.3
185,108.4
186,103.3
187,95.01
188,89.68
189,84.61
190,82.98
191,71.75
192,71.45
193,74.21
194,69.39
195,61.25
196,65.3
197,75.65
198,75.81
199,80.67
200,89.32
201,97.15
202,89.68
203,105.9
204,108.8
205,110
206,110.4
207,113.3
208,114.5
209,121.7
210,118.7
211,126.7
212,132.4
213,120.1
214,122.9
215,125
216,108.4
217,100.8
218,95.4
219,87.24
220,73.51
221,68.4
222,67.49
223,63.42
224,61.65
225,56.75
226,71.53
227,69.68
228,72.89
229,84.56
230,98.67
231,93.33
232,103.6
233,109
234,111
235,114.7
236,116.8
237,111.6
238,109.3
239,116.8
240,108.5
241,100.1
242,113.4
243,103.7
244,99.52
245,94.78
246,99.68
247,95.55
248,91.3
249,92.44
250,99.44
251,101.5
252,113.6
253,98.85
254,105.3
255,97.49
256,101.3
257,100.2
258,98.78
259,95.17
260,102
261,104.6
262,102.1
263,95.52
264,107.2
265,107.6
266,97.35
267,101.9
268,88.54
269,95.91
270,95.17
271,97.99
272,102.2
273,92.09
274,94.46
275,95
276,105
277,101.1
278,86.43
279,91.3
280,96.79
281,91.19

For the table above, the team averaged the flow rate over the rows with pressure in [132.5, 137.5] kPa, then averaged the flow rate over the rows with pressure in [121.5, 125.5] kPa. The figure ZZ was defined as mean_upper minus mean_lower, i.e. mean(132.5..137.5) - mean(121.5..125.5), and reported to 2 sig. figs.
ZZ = -13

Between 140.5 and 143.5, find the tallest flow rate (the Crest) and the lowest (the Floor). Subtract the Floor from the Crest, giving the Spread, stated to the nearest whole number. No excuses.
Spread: 24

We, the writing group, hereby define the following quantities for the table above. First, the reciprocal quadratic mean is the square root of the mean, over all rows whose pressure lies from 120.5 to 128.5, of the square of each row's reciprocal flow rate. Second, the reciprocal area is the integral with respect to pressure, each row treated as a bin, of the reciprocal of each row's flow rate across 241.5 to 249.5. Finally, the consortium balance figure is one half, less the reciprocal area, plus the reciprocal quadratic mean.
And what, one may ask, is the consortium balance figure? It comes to 0.425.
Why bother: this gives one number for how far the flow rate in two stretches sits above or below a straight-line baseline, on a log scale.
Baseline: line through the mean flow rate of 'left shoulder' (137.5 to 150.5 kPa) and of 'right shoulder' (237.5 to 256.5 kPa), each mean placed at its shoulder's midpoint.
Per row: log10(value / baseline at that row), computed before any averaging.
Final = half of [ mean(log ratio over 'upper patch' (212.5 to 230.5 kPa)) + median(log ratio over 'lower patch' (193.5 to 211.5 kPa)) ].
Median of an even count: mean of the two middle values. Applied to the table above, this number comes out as -0.105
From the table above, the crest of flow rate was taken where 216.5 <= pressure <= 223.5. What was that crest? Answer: 100.8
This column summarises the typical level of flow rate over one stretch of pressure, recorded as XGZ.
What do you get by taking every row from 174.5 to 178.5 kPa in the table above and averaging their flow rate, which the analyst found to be 131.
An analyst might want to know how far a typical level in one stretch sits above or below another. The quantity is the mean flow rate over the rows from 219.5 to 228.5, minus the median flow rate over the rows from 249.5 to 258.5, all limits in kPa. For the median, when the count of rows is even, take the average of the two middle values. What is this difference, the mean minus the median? -33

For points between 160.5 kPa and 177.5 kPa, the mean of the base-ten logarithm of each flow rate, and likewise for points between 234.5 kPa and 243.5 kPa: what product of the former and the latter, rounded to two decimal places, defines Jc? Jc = 4.40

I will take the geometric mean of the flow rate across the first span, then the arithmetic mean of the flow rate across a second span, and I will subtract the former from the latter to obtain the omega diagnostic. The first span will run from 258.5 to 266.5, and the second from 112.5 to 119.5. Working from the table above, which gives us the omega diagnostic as 85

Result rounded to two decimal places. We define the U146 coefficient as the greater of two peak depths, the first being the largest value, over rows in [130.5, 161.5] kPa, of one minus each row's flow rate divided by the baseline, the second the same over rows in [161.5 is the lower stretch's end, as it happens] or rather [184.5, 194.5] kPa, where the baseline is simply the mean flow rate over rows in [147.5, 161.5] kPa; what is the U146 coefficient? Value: 0.54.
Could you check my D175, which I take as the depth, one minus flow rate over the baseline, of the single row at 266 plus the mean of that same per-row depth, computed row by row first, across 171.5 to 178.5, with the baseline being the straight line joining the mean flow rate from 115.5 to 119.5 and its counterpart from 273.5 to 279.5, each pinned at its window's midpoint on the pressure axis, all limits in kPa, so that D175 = 0.2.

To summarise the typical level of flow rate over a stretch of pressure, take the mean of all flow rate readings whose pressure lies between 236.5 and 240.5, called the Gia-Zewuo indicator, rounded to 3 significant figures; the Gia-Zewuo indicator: 112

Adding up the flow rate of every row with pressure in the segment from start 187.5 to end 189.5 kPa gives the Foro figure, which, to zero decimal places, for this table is 174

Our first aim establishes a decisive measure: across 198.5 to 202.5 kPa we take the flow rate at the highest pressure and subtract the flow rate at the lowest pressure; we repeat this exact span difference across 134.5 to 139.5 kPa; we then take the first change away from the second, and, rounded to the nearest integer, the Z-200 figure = -38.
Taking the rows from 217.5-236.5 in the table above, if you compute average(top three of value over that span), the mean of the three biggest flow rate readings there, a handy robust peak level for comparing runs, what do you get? 114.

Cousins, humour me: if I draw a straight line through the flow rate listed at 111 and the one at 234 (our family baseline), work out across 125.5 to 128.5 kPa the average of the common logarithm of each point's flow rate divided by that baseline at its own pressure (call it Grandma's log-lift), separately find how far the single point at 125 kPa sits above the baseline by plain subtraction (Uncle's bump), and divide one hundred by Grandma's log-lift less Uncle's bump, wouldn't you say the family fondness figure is 3.4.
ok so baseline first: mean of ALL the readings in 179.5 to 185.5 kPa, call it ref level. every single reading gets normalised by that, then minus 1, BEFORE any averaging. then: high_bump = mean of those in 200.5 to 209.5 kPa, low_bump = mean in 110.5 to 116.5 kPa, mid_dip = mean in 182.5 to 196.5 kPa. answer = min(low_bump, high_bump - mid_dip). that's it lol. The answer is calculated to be 0.2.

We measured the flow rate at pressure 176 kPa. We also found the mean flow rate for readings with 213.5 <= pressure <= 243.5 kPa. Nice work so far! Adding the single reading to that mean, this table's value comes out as 231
